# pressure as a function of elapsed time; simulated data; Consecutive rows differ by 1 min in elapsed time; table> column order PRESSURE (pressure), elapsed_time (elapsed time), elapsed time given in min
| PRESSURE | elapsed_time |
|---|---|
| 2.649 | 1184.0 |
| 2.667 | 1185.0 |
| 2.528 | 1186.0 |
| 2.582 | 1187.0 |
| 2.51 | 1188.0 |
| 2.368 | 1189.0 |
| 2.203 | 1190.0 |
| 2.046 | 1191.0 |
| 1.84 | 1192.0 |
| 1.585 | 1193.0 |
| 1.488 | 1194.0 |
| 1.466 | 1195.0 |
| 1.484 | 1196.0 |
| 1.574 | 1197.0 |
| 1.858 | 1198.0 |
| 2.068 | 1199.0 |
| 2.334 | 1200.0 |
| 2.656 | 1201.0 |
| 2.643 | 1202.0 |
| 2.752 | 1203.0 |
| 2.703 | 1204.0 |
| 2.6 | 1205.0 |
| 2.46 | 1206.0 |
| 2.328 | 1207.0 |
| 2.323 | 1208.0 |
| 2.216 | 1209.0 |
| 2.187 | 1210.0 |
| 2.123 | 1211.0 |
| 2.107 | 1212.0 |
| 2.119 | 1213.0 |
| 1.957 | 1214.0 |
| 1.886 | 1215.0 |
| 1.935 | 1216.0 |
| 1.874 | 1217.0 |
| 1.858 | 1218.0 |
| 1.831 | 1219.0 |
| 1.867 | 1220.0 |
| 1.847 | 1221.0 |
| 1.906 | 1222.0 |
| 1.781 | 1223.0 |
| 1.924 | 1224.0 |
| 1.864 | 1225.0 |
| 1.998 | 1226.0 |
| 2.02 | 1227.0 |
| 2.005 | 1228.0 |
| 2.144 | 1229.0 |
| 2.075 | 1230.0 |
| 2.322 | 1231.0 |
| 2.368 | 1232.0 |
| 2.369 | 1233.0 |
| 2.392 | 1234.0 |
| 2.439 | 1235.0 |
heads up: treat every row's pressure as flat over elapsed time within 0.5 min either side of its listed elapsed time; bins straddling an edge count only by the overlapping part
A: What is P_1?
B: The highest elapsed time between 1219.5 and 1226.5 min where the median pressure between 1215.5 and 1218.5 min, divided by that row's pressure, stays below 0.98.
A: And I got 1226.0 min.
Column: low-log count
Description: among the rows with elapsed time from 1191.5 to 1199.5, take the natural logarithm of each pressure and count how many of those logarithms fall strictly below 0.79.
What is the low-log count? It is 8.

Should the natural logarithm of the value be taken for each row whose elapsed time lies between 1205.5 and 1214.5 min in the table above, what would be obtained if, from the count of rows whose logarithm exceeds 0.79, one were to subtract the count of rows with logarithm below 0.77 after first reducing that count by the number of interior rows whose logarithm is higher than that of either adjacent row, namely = 1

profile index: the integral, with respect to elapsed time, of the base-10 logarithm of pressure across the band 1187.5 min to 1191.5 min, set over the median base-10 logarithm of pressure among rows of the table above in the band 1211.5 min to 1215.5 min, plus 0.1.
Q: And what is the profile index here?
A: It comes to 4.7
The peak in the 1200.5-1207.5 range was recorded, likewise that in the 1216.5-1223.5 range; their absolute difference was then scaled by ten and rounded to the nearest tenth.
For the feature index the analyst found 8.5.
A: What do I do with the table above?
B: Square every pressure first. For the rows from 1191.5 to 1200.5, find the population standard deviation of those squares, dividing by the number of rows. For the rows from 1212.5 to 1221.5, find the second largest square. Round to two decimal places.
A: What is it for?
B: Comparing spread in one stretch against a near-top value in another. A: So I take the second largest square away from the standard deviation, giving -2.76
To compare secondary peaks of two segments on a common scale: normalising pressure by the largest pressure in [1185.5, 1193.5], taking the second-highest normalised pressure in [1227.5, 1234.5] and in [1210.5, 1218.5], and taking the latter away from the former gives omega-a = 0.10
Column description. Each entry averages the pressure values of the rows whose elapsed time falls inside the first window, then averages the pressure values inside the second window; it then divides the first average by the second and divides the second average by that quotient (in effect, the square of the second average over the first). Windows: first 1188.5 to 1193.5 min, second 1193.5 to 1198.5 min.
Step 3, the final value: 1.2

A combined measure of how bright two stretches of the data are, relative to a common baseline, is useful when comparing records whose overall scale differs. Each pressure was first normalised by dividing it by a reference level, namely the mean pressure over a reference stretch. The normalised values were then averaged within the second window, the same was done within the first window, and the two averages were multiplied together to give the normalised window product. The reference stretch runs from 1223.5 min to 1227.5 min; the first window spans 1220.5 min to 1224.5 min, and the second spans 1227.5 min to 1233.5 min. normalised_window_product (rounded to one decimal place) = 1.1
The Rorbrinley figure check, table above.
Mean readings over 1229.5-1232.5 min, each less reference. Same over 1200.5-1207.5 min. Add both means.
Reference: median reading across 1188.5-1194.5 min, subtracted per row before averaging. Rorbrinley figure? 1.0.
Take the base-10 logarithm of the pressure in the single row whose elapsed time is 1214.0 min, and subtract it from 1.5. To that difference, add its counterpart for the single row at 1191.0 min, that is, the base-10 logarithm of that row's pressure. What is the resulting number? 1.52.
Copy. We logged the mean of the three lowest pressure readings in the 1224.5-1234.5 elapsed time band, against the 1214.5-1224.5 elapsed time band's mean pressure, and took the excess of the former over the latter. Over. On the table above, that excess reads 0.1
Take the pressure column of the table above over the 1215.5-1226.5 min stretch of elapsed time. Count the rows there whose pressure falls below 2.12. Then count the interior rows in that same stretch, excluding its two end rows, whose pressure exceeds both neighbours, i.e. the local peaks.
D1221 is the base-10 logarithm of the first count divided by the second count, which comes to 0.6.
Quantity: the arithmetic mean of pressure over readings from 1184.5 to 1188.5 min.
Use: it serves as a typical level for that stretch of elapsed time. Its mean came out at 2.57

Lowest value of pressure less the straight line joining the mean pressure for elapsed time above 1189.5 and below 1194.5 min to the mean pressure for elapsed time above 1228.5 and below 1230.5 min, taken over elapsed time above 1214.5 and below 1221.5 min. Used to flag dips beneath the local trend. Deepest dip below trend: -0.20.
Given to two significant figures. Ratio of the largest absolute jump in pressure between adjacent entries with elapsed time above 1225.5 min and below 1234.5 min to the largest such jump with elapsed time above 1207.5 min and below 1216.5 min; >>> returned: 1.5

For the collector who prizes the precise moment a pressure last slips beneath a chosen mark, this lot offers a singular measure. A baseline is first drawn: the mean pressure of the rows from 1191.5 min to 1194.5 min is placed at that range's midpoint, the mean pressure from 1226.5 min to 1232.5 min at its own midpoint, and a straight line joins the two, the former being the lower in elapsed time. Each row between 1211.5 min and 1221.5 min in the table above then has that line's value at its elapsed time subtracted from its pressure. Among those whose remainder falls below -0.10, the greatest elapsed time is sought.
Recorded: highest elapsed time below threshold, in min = 1221.0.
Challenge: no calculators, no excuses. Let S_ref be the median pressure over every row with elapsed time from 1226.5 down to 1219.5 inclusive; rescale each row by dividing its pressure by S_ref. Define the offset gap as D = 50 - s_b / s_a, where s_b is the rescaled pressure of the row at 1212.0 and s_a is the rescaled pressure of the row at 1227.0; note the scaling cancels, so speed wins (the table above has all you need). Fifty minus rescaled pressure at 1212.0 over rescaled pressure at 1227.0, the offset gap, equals 49.0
